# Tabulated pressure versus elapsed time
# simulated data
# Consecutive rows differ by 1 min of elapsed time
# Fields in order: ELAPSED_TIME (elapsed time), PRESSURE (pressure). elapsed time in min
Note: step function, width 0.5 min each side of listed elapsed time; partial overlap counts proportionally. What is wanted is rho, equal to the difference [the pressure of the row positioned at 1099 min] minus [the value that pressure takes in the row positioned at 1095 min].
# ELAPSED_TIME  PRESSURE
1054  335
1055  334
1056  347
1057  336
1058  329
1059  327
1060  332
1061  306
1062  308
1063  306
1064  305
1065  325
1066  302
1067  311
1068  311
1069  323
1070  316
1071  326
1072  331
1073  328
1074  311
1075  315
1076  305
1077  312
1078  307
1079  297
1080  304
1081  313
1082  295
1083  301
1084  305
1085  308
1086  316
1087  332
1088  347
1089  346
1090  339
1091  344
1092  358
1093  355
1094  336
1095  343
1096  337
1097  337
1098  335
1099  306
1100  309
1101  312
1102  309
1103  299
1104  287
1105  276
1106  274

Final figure -37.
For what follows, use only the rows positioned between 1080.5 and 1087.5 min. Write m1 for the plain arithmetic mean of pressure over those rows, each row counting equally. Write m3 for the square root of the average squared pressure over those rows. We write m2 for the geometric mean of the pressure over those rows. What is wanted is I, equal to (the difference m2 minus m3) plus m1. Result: 310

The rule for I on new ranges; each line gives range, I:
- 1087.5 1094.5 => 346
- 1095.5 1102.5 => 320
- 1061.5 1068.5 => 310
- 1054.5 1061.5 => 330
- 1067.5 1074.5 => 321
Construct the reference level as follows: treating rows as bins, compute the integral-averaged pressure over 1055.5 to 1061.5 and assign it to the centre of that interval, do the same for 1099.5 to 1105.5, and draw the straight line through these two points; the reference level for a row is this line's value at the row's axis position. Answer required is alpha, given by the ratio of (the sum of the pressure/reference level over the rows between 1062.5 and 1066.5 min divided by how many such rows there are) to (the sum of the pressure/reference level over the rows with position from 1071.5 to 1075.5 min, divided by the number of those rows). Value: 0.94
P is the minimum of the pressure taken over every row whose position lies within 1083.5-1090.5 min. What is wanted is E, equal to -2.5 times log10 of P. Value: -6.21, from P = 305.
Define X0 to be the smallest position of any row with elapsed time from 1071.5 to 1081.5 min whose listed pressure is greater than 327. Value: 1072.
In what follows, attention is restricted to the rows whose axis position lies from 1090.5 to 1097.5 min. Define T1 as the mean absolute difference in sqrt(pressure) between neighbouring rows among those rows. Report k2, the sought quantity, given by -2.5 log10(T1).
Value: 1.65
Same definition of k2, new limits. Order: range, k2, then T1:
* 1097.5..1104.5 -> 1.37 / 0.28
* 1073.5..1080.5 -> 1.72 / 0.20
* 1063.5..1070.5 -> 1.19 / 0.33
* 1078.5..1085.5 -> 1.62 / 0.22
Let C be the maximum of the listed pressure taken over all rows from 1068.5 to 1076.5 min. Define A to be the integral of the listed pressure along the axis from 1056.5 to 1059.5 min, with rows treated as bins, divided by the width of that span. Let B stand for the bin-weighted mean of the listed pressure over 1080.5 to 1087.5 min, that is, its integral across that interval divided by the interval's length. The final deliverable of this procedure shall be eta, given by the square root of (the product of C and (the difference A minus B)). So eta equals 83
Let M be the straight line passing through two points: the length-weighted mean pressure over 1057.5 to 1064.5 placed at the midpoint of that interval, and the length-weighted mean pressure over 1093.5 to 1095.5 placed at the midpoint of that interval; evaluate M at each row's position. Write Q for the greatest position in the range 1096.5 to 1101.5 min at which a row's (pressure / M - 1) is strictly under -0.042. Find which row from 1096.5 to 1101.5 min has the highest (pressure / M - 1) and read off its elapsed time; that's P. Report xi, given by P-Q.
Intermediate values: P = 1097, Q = 1101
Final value -4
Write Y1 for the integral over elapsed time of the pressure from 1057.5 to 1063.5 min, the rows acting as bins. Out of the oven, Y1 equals 1908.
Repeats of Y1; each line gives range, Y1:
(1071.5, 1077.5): 1902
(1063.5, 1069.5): 1877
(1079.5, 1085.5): 1826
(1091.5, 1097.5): 2066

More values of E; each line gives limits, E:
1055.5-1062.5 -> -6.21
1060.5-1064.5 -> -6.21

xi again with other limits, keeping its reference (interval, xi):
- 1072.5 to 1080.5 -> -7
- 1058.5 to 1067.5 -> -6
